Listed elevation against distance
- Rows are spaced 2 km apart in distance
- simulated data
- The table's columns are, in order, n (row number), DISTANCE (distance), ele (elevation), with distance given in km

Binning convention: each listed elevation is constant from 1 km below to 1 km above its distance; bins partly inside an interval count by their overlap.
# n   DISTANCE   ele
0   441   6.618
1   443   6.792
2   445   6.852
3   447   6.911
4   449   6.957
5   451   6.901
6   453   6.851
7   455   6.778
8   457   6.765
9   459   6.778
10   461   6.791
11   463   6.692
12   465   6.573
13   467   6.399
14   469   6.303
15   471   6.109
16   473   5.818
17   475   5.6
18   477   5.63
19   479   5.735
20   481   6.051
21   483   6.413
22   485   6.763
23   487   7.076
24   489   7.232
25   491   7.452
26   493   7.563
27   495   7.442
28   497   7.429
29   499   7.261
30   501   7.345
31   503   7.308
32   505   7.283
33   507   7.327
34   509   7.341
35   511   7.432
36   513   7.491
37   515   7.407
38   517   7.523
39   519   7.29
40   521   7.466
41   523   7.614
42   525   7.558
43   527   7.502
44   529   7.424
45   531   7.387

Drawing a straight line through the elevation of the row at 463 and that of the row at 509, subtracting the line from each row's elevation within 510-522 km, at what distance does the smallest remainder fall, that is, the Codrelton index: 519 km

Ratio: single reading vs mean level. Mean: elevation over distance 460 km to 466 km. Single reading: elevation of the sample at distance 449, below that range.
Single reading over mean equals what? 1.04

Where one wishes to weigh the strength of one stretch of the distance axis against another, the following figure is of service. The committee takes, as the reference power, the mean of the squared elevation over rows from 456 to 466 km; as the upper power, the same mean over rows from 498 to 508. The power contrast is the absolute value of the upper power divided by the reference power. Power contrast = 1.18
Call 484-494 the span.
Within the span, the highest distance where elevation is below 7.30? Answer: 489 km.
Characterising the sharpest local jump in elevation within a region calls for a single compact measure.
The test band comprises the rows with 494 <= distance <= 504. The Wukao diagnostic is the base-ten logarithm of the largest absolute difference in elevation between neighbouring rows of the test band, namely -0.8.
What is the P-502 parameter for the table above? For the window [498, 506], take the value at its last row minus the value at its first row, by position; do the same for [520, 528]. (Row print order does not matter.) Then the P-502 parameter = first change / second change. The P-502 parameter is 0.6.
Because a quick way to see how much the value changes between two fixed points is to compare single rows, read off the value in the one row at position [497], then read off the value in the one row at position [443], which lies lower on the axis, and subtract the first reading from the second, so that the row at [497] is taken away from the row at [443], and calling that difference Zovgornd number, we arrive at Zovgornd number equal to -0.6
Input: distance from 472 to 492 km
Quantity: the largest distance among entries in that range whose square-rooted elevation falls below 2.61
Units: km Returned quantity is 485 km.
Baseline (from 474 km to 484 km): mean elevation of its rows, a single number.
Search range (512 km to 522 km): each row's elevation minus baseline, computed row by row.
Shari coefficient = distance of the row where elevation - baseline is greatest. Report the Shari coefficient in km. 517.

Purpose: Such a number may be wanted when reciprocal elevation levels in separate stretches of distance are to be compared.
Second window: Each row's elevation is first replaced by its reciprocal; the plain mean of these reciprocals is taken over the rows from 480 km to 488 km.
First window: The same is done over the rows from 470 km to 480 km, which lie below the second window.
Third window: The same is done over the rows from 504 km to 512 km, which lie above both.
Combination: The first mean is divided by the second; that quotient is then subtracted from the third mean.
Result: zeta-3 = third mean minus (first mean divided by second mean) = -1.00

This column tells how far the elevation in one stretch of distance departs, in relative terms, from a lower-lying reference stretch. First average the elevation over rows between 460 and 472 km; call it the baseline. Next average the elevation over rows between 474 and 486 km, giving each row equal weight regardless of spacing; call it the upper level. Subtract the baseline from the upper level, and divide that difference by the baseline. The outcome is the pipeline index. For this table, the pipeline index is -0.07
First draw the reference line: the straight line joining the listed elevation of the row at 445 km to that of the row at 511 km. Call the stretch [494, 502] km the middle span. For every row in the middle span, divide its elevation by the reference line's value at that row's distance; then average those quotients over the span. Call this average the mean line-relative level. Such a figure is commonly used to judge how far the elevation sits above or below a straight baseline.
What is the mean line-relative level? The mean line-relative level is 1.01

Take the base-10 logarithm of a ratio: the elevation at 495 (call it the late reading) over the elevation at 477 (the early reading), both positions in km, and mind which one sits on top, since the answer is 0.12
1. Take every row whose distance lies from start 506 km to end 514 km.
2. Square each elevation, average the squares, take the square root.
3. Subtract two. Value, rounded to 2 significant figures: 5.4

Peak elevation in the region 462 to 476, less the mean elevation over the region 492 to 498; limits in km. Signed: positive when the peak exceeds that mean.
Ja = -0.79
